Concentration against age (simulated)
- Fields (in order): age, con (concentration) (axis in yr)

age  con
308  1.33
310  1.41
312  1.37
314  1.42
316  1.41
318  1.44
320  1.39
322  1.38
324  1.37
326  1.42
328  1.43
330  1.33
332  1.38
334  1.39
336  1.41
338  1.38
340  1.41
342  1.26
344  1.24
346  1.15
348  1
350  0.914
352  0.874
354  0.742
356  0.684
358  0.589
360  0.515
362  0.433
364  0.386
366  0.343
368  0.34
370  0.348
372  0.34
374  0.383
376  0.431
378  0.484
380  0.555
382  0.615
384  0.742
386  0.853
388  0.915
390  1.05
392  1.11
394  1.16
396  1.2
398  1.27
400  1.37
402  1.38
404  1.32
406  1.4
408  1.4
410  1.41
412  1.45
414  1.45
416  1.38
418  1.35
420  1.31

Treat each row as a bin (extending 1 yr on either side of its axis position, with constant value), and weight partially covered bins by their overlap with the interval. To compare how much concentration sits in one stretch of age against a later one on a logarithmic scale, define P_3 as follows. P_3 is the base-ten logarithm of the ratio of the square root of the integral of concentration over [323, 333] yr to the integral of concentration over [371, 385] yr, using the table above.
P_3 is -0.3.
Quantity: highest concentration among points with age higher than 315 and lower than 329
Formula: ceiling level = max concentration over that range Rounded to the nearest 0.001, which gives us 1.440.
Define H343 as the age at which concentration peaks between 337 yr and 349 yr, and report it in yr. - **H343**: 340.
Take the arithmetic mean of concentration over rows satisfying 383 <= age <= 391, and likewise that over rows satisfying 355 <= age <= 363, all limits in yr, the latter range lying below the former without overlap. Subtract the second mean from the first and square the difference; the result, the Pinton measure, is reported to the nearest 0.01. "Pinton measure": 0.11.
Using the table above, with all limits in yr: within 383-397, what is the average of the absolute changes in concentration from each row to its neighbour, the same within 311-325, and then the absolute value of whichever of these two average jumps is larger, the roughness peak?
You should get 0.076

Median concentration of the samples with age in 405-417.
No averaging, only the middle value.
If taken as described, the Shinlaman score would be 1.4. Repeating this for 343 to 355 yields 1.0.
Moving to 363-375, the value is 0.3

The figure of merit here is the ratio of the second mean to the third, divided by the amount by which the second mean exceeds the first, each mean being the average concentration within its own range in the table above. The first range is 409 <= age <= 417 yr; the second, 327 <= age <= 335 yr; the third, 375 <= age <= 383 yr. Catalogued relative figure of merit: -66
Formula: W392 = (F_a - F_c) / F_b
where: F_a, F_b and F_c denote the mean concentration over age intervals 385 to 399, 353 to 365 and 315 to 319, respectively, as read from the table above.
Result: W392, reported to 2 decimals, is -0.62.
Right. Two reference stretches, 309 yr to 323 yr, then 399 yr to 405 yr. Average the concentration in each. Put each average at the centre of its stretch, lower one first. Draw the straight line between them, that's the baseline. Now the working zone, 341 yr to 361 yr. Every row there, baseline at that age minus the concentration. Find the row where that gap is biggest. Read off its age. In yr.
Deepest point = 360 yr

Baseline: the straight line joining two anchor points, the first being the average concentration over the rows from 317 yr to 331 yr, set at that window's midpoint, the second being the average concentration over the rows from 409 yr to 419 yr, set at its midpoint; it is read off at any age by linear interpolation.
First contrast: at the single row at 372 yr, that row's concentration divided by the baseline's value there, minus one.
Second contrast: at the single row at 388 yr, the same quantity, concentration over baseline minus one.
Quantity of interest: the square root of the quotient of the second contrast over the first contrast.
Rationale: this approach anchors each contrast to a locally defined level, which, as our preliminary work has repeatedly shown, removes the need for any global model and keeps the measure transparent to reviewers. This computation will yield 0.68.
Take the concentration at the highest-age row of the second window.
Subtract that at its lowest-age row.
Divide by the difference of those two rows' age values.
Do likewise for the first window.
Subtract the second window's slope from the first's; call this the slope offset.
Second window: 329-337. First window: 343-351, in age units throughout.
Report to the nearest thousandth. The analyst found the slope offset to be -0.068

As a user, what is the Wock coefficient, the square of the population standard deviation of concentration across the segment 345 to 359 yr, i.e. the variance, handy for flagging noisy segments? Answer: 0.0321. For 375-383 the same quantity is 0.0049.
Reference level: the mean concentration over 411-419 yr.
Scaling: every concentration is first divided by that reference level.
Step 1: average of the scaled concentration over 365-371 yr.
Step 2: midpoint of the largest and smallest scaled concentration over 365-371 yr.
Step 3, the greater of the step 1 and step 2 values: 0.24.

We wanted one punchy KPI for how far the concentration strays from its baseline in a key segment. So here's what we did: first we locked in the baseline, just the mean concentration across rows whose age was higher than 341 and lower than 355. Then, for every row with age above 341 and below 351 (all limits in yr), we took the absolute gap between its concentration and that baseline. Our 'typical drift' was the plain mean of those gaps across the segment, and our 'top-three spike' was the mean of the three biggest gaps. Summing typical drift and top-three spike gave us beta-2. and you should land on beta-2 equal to 0.33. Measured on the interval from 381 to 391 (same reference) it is 0.49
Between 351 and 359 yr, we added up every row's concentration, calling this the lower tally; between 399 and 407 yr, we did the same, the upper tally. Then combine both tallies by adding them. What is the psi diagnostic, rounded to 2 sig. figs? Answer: 8.4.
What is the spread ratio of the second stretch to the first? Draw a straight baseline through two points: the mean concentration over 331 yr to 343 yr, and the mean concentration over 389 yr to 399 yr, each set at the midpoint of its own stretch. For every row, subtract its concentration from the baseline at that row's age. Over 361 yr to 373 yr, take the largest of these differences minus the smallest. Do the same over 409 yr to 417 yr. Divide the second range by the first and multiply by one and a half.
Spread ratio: 1.2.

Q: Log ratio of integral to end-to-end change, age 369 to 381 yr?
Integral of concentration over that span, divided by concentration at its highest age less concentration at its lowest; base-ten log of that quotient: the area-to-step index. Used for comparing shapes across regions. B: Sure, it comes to 1.4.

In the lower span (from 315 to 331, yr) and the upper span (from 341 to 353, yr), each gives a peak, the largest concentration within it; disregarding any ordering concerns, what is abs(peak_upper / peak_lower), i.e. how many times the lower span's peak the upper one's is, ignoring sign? 0.9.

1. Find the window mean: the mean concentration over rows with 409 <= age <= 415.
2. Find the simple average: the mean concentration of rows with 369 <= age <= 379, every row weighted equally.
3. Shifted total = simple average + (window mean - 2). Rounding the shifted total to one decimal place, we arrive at -0.2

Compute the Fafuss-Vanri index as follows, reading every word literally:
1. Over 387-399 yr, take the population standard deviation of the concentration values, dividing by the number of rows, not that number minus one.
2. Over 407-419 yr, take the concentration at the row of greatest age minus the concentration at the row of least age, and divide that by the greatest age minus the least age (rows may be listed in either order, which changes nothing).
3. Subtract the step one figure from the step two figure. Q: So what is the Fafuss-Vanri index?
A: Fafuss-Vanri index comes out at -0.12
